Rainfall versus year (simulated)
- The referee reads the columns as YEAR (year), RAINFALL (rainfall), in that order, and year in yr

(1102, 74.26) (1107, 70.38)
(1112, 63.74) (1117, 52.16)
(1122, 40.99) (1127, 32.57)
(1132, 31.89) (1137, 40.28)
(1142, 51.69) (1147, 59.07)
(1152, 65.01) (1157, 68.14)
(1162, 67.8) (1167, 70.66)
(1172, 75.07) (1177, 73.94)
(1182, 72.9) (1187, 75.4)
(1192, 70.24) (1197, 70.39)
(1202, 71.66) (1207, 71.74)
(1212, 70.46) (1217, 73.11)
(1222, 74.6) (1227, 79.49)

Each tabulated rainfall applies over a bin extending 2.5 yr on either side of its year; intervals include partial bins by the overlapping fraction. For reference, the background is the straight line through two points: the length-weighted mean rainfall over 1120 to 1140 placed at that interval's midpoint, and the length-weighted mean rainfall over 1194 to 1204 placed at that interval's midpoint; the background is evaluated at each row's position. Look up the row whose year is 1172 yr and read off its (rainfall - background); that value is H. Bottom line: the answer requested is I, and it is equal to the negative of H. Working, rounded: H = 18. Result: -18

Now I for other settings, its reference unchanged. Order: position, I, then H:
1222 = 8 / -8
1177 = -14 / 14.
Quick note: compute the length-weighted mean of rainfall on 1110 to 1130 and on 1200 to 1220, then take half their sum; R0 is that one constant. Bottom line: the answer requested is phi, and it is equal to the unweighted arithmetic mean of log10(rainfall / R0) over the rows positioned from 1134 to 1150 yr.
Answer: -0.08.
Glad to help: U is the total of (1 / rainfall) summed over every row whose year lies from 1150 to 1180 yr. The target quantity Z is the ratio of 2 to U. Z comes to 23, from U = 0.09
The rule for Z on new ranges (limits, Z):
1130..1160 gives 16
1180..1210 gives 24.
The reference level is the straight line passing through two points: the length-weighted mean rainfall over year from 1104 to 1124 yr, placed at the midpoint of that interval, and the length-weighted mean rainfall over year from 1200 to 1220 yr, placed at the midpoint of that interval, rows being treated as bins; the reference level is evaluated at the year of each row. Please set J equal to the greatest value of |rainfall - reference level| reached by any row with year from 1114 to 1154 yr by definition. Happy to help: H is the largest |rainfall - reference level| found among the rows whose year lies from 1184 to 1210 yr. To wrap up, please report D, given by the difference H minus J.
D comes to -21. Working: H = 7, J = 28.4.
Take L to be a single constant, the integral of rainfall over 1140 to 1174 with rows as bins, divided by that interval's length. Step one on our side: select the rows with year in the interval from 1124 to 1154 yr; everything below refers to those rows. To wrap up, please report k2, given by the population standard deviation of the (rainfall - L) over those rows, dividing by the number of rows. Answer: 13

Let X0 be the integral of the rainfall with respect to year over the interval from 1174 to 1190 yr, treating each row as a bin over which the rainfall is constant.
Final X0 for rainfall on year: 1184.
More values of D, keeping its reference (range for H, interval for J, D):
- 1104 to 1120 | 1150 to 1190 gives 5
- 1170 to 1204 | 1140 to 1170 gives -1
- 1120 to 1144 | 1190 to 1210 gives 27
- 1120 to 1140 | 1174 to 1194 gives 21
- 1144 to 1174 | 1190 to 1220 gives 7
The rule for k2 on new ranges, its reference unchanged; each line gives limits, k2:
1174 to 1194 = 2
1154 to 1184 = 3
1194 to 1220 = 1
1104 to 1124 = 11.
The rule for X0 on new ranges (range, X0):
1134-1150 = 804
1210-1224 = 1018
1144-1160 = 1021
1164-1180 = 1169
